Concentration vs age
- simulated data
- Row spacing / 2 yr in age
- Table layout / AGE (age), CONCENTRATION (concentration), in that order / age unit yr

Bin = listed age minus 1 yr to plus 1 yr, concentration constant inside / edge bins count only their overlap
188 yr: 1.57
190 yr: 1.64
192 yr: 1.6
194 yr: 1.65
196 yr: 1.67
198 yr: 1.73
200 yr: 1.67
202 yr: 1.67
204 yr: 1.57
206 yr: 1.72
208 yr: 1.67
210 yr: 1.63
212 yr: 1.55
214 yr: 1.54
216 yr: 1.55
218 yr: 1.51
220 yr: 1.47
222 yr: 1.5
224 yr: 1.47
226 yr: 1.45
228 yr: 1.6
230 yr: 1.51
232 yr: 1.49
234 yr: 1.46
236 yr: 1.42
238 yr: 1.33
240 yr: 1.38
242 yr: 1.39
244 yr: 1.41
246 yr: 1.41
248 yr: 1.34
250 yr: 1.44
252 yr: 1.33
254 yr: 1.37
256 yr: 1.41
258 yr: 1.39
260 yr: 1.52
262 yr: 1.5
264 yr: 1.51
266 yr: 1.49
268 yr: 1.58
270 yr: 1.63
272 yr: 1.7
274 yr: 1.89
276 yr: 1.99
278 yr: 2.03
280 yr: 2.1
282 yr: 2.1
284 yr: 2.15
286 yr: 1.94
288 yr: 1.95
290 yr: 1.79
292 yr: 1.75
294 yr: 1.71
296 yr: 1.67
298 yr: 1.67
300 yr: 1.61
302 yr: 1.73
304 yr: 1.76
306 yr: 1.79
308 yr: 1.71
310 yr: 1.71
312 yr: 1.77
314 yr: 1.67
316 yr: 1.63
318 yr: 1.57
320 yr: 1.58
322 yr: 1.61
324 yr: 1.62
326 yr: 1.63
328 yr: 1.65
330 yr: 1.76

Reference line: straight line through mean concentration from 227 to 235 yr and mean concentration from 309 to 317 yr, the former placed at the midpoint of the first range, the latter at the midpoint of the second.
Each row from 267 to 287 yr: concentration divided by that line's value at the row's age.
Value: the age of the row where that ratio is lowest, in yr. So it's 268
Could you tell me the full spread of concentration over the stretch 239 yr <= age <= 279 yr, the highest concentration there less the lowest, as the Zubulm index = 0.7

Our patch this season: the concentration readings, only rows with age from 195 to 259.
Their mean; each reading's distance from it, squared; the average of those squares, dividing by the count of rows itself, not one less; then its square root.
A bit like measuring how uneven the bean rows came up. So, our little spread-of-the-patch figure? 0.12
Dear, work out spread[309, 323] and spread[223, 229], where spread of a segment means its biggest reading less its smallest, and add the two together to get 0.35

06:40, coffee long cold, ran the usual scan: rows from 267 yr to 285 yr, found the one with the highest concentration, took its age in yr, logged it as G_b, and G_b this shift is 284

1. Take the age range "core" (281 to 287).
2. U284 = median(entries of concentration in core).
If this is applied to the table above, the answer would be 2.10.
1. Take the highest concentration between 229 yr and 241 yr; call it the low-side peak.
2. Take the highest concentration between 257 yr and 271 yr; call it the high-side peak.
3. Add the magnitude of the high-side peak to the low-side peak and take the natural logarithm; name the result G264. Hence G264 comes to 1.14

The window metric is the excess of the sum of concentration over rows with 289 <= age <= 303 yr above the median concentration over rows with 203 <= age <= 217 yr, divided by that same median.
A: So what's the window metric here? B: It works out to 6.6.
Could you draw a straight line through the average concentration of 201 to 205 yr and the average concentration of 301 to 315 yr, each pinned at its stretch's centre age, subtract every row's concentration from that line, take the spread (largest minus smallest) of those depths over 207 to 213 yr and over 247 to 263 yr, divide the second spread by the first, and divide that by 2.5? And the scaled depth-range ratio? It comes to 0.58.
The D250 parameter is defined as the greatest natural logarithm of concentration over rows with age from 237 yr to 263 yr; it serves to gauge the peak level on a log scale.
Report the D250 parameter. 0.42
